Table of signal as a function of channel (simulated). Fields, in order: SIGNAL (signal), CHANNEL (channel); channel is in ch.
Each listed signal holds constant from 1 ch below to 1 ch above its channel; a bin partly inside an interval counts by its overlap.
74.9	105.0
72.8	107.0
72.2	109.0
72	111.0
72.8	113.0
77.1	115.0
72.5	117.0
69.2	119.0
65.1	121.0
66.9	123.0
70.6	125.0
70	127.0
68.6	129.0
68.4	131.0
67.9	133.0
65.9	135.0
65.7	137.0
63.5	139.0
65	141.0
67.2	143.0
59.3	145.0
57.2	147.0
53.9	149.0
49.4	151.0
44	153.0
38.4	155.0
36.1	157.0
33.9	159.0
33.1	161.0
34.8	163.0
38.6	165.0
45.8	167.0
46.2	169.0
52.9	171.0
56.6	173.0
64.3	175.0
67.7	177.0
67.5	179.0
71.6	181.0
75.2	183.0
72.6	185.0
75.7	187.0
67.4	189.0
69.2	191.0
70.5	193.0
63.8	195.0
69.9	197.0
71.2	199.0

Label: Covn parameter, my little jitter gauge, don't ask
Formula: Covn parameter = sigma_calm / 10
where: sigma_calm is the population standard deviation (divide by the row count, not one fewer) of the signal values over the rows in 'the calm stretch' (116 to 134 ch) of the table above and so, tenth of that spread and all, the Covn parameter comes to 0.20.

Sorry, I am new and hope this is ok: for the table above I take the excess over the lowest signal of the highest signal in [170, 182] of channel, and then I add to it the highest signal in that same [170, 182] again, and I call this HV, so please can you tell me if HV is 90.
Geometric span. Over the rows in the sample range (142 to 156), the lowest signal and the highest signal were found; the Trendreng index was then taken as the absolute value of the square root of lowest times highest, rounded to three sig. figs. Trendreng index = 50.8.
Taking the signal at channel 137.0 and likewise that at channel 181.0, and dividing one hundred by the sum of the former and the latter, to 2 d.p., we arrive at 0.73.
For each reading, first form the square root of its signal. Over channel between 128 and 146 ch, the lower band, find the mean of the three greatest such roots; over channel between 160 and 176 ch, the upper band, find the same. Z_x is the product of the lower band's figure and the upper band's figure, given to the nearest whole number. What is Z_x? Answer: 63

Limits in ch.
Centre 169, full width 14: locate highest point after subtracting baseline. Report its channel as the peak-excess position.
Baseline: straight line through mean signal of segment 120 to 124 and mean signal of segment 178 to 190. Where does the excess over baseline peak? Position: 175.0 ch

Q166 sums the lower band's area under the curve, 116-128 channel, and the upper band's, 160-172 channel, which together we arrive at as 1331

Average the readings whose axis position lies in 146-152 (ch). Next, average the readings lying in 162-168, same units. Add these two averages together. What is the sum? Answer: 93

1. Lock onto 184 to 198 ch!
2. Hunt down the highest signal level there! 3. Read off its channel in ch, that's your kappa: 187.0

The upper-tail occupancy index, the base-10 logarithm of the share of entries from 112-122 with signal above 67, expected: -0.10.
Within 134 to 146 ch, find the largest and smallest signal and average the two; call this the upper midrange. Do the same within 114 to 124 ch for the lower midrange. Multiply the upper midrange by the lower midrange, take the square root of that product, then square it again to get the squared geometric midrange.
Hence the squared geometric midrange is 4497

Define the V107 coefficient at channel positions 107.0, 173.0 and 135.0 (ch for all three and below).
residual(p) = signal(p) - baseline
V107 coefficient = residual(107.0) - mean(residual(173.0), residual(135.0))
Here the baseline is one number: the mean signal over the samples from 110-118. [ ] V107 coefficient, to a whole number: 12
